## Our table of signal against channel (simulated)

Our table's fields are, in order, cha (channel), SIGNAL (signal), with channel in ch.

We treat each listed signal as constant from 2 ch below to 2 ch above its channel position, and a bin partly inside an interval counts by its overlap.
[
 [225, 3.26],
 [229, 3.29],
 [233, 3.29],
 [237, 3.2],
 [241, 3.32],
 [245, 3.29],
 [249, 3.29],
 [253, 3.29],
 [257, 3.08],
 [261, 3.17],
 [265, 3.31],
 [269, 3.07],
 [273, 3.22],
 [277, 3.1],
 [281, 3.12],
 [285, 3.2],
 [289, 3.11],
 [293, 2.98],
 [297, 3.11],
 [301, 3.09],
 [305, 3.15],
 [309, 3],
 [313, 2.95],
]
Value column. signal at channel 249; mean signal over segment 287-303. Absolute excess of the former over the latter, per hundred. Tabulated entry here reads 0.0022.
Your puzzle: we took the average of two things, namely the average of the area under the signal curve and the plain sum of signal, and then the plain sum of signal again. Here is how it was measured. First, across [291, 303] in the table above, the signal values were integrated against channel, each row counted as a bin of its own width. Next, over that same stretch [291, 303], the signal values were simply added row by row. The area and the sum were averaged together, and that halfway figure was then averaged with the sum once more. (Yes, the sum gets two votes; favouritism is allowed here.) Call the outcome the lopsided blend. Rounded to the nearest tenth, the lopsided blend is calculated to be 16.1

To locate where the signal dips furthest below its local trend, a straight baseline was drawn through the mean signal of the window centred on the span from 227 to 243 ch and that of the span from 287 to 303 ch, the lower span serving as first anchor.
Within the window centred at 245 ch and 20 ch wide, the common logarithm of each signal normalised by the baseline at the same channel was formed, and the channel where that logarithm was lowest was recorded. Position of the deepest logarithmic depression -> 237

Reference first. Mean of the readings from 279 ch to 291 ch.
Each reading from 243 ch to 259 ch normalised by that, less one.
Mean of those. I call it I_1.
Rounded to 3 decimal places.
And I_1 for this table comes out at 0.030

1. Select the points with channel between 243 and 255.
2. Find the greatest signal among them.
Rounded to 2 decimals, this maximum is 3.29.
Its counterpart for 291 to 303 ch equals 3.11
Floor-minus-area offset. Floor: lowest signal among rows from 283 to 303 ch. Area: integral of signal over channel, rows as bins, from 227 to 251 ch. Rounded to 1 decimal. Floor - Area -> -75.7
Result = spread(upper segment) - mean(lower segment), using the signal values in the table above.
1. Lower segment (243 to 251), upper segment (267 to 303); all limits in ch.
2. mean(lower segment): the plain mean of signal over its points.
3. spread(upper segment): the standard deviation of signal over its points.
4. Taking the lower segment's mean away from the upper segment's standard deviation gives -3.22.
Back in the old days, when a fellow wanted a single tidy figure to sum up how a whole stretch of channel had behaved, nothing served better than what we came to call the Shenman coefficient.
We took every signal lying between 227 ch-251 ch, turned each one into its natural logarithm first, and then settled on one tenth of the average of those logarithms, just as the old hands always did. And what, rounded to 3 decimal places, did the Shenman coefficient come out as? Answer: 0.119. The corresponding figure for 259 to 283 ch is 0.115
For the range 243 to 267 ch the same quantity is 0.117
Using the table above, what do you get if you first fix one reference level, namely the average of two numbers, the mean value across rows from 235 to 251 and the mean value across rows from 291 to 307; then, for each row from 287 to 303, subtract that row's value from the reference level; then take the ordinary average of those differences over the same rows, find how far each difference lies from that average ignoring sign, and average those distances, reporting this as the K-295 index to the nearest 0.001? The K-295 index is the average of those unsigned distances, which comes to 0.046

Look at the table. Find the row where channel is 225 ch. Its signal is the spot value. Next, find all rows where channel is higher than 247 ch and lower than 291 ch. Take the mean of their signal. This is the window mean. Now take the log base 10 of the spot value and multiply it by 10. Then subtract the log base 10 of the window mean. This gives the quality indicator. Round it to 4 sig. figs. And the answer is 4.630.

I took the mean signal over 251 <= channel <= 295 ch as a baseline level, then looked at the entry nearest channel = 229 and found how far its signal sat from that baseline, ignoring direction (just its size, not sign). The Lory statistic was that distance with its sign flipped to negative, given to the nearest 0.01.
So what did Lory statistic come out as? -0.14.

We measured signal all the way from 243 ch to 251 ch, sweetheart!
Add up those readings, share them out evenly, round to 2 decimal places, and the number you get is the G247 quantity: 3.29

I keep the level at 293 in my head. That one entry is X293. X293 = 2.98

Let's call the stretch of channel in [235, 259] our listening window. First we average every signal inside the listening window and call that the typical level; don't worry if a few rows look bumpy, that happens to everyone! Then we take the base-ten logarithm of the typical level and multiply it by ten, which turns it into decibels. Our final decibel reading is 5.11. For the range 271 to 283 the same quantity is 4.98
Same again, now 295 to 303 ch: 4.91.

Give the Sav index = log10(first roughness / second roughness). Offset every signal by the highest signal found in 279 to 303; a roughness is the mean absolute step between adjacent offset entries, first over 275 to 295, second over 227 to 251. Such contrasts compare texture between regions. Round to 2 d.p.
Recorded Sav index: 0.22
